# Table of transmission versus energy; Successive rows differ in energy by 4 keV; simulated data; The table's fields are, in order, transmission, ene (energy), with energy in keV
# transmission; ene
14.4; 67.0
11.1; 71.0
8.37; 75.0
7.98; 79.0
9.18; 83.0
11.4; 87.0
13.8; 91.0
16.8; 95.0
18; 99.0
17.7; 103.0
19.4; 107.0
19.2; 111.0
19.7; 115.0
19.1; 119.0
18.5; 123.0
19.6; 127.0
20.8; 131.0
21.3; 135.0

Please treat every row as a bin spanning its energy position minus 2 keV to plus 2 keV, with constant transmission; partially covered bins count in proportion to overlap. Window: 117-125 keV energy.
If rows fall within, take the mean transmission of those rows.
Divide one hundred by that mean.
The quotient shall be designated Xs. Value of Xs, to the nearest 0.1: 5.3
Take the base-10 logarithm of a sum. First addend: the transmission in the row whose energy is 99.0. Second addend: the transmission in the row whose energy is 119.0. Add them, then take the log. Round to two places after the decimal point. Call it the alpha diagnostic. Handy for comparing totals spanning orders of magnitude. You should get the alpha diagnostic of 1.57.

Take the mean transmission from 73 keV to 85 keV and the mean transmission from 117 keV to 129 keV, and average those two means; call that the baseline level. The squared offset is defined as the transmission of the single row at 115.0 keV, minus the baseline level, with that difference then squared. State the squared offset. 35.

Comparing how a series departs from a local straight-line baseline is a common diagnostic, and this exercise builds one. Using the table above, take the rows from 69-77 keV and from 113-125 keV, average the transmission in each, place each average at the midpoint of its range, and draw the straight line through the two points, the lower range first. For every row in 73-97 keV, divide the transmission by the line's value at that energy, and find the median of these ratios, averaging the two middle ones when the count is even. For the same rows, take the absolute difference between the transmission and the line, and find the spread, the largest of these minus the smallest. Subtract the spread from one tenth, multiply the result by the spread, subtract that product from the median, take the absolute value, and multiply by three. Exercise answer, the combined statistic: 22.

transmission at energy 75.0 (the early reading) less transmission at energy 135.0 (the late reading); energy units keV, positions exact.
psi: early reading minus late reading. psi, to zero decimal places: -13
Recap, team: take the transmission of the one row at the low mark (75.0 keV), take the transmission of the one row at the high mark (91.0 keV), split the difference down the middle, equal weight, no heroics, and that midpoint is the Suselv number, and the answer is 11.1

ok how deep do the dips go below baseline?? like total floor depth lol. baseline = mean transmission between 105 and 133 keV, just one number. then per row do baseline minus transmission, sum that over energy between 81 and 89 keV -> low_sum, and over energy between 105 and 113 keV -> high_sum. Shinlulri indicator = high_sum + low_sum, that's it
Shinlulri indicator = 19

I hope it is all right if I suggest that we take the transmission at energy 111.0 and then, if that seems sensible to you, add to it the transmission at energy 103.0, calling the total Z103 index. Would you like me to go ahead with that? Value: 37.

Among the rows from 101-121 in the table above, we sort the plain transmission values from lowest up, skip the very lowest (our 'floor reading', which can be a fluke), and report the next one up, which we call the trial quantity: 19.1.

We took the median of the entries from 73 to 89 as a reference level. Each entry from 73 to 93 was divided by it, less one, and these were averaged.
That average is 0.2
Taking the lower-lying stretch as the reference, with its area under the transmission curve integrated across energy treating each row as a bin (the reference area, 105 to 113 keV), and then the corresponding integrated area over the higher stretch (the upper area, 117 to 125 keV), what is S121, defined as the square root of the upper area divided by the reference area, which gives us 0.99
